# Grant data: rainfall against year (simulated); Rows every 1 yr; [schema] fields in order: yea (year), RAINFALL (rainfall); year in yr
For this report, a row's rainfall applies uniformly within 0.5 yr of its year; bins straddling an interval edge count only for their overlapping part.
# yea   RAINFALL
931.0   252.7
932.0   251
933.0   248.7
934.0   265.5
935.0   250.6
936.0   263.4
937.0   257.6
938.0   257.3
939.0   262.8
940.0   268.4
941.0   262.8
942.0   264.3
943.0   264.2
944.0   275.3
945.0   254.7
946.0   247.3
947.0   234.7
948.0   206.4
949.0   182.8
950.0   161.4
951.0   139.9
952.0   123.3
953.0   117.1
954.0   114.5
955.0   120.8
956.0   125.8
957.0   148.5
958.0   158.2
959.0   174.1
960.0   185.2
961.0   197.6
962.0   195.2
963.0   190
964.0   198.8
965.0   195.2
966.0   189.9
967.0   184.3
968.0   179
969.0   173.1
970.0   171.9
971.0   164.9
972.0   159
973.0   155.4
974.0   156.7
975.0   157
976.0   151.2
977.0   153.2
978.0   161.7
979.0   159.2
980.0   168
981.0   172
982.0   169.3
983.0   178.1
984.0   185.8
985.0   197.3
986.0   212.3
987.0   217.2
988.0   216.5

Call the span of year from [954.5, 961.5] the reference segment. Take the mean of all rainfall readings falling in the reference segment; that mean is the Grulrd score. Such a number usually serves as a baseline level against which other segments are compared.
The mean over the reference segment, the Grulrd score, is 159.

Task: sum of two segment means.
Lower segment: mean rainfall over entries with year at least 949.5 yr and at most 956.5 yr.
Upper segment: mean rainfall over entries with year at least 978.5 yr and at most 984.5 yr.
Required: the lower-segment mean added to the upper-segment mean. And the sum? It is 301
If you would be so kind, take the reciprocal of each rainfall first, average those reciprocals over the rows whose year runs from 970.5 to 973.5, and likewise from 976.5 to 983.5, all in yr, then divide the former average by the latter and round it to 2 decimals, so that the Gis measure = 1.04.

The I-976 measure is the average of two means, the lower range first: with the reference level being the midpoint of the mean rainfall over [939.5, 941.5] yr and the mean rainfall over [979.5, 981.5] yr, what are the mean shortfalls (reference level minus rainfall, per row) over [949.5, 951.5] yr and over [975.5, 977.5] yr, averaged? 66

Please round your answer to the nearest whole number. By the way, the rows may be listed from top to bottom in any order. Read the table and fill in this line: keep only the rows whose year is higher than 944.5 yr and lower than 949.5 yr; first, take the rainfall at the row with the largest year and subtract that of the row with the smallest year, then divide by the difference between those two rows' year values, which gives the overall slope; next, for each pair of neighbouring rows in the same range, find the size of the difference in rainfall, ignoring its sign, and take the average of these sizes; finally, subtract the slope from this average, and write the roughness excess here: 36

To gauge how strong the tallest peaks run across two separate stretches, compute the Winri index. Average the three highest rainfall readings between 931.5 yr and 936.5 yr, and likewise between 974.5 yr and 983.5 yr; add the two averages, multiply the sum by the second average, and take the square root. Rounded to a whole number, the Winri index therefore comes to 274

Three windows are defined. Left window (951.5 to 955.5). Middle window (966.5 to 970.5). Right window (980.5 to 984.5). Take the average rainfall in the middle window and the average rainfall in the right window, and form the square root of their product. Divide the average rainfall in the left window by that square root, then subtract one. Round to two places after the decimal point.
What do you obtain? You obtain -0.33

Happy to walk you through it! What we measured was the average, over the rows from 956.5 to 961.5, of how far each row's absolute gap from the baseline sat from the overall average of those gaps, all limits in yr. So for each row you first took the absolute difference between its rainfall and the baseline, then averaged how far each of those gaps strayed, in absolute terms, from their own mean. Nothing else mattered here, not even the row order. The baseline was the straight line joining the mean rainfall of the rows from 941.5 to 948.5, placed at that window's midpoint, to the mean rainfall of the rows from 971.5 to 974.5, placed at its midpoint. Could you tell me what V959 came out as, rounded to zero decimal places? 19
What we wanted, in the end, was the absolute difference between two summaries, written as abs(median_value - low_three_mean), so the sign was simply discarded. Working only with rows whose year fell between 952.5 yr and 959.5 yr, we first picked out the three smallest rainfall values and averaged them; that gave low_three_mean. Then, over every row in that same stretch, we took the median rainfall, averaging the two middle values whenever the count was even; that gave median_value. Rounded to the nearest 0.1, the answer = 8.3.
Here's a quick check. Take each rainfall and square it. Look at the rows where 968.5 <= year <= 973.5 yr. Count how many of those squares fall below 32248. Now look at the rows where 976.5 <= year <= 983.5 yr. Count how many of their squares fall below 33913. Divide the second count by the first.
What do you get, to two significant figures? 1.4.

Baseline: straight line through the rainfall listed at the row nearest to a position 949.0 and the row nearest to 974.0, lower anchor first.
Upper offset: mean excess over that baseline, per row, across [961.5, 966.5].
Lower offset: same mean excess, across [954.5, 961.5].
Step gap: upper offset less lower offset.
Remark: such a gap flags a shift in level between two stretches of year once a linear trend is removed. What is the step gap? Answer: 41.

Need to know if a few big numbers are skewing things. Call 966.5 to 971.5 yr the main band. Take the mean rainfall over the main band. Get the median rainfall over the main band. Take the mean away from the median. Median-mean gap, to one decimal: -1.5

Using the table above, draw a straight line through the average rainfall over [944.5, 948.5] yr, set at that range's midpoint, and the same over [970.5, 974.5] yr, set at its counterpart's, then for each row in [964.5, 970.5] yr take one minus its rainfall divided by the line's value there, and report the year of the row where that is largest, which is 969.0 yr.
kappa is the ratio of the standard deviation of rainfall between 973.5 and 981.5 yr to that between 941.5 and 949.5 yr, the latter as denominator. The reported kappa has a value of 0.22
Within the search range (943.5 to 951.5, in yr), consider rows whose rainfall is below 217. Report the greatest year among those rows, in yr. 951.0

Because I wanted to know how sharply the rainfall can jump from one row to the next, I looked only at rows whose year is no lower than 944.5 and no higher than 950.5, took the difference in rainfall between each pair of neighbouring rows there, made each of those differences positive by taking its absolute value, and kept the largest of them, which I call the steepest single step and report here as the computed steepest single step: 28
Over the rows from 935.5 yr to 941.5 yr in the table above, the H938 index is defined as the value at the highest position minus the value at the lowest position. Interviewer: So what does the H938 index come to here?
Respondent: -1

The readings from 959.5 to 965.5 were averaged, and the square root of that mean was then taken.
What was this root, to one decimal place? 13.9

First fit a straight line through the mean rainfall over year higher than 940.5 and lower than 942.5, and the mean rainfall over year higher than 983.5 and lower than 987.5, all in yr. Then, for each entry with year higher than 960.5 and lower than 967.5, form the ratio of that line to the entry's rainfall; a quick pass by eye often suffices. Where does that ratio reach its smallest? 964.0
